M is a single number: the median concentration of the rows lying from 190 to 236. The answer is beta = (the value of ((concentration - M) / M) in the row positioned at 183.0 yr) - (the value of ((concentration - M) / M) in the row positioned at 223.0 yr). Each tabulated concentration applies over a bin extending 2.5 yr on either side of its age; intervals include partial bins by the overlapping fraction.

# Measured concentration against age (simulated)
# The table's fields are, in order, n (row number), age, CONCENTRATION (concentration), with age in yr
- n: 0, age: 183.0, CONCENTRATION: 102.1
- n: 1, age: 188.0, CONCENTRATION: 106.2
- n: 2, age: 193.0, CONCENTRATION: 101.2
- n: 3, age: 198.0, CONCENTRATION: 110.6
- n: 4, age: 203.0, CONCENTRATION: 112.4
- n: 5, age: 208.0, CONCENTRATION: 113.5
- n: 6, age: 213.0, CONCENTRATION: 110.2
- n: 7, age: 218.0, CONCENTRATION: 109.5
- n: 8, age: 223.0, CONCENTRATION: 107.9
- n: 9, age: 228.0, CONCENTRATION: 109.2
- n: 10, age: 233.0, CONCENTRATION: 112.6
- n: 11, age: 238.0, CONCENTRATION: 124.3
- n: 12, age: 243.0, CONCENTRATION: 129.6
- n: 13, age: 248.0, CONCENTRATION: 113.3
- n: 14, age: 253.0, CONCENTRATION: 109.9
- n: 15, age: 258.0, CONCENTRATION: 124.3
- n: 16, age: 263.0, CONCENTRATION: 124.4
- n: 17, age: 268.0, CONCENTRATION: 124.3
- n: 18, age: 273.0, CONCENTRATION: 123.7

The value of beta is -0.05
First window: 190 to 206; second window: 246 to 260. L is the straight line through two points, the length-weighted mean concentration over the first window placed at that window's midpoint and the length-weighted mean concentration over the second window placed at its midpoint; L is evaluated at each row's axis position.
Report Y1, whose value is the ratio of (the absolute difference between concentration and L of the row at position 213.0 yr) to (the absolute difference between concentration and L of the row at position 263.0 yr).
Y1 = 0.0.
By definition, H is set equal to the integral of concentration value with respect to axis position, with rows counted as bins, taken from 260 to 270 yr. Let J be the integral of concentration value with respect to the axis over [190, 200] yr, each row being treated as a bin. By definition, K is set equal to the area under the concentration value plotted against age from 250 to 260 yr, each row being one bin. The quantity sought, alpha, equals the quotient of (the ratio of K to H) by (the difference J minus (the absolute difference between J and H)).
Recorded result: 0.0011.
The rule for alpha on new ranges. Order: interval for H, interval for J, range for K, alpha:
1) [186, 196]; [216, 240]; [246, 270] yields 0.0027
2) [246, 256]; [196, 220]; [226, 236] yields 0.0009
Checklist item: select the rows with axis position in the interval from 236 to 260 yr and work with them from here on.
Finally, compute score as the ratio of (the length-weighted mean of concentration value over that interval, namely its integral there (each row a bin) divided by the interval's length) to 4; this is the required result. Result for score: 30.0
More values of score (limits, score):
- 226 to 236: 27.9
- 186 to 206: 26.9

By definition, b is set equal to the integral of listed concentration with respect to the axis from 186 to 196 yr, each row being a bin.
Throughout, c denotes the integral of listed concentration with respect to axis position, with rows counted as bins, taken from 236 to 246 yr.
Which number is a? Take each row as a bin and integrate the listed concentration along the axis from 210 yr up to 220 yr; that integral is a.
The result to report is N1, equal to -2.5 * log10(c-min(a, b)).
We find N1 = -5.9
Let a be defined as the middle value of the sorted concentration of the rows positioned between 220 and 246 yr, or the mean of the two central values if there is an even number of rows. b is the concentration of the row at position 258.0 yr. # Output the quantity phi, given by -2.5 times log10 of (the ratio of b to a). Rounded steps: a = 113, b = 124.3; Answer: -0.11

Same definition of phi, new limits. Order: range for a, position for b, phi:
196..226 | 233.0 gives -0.02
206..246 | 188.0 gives 0.05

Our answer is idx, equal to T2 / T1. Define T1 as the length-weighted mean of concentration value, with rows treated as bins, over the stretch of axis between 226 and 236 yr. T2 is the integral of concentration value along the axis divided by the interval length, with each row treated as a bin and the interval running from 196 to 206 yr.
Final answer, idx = 1.00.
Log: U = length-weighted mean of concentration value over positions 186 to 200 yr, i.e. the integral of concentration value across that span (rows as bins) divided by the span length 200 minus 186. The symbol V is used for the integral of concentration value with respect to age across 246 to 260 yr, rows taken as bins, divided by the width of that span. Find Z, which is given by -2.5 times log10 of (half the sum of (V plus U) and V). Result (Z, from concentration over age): -5.57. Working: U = 106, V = 116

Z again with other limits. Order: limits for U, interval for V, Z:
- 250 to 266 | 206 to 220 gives -5.58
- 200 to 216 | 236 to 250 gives -5.63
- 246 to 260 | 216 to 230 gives -5.55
